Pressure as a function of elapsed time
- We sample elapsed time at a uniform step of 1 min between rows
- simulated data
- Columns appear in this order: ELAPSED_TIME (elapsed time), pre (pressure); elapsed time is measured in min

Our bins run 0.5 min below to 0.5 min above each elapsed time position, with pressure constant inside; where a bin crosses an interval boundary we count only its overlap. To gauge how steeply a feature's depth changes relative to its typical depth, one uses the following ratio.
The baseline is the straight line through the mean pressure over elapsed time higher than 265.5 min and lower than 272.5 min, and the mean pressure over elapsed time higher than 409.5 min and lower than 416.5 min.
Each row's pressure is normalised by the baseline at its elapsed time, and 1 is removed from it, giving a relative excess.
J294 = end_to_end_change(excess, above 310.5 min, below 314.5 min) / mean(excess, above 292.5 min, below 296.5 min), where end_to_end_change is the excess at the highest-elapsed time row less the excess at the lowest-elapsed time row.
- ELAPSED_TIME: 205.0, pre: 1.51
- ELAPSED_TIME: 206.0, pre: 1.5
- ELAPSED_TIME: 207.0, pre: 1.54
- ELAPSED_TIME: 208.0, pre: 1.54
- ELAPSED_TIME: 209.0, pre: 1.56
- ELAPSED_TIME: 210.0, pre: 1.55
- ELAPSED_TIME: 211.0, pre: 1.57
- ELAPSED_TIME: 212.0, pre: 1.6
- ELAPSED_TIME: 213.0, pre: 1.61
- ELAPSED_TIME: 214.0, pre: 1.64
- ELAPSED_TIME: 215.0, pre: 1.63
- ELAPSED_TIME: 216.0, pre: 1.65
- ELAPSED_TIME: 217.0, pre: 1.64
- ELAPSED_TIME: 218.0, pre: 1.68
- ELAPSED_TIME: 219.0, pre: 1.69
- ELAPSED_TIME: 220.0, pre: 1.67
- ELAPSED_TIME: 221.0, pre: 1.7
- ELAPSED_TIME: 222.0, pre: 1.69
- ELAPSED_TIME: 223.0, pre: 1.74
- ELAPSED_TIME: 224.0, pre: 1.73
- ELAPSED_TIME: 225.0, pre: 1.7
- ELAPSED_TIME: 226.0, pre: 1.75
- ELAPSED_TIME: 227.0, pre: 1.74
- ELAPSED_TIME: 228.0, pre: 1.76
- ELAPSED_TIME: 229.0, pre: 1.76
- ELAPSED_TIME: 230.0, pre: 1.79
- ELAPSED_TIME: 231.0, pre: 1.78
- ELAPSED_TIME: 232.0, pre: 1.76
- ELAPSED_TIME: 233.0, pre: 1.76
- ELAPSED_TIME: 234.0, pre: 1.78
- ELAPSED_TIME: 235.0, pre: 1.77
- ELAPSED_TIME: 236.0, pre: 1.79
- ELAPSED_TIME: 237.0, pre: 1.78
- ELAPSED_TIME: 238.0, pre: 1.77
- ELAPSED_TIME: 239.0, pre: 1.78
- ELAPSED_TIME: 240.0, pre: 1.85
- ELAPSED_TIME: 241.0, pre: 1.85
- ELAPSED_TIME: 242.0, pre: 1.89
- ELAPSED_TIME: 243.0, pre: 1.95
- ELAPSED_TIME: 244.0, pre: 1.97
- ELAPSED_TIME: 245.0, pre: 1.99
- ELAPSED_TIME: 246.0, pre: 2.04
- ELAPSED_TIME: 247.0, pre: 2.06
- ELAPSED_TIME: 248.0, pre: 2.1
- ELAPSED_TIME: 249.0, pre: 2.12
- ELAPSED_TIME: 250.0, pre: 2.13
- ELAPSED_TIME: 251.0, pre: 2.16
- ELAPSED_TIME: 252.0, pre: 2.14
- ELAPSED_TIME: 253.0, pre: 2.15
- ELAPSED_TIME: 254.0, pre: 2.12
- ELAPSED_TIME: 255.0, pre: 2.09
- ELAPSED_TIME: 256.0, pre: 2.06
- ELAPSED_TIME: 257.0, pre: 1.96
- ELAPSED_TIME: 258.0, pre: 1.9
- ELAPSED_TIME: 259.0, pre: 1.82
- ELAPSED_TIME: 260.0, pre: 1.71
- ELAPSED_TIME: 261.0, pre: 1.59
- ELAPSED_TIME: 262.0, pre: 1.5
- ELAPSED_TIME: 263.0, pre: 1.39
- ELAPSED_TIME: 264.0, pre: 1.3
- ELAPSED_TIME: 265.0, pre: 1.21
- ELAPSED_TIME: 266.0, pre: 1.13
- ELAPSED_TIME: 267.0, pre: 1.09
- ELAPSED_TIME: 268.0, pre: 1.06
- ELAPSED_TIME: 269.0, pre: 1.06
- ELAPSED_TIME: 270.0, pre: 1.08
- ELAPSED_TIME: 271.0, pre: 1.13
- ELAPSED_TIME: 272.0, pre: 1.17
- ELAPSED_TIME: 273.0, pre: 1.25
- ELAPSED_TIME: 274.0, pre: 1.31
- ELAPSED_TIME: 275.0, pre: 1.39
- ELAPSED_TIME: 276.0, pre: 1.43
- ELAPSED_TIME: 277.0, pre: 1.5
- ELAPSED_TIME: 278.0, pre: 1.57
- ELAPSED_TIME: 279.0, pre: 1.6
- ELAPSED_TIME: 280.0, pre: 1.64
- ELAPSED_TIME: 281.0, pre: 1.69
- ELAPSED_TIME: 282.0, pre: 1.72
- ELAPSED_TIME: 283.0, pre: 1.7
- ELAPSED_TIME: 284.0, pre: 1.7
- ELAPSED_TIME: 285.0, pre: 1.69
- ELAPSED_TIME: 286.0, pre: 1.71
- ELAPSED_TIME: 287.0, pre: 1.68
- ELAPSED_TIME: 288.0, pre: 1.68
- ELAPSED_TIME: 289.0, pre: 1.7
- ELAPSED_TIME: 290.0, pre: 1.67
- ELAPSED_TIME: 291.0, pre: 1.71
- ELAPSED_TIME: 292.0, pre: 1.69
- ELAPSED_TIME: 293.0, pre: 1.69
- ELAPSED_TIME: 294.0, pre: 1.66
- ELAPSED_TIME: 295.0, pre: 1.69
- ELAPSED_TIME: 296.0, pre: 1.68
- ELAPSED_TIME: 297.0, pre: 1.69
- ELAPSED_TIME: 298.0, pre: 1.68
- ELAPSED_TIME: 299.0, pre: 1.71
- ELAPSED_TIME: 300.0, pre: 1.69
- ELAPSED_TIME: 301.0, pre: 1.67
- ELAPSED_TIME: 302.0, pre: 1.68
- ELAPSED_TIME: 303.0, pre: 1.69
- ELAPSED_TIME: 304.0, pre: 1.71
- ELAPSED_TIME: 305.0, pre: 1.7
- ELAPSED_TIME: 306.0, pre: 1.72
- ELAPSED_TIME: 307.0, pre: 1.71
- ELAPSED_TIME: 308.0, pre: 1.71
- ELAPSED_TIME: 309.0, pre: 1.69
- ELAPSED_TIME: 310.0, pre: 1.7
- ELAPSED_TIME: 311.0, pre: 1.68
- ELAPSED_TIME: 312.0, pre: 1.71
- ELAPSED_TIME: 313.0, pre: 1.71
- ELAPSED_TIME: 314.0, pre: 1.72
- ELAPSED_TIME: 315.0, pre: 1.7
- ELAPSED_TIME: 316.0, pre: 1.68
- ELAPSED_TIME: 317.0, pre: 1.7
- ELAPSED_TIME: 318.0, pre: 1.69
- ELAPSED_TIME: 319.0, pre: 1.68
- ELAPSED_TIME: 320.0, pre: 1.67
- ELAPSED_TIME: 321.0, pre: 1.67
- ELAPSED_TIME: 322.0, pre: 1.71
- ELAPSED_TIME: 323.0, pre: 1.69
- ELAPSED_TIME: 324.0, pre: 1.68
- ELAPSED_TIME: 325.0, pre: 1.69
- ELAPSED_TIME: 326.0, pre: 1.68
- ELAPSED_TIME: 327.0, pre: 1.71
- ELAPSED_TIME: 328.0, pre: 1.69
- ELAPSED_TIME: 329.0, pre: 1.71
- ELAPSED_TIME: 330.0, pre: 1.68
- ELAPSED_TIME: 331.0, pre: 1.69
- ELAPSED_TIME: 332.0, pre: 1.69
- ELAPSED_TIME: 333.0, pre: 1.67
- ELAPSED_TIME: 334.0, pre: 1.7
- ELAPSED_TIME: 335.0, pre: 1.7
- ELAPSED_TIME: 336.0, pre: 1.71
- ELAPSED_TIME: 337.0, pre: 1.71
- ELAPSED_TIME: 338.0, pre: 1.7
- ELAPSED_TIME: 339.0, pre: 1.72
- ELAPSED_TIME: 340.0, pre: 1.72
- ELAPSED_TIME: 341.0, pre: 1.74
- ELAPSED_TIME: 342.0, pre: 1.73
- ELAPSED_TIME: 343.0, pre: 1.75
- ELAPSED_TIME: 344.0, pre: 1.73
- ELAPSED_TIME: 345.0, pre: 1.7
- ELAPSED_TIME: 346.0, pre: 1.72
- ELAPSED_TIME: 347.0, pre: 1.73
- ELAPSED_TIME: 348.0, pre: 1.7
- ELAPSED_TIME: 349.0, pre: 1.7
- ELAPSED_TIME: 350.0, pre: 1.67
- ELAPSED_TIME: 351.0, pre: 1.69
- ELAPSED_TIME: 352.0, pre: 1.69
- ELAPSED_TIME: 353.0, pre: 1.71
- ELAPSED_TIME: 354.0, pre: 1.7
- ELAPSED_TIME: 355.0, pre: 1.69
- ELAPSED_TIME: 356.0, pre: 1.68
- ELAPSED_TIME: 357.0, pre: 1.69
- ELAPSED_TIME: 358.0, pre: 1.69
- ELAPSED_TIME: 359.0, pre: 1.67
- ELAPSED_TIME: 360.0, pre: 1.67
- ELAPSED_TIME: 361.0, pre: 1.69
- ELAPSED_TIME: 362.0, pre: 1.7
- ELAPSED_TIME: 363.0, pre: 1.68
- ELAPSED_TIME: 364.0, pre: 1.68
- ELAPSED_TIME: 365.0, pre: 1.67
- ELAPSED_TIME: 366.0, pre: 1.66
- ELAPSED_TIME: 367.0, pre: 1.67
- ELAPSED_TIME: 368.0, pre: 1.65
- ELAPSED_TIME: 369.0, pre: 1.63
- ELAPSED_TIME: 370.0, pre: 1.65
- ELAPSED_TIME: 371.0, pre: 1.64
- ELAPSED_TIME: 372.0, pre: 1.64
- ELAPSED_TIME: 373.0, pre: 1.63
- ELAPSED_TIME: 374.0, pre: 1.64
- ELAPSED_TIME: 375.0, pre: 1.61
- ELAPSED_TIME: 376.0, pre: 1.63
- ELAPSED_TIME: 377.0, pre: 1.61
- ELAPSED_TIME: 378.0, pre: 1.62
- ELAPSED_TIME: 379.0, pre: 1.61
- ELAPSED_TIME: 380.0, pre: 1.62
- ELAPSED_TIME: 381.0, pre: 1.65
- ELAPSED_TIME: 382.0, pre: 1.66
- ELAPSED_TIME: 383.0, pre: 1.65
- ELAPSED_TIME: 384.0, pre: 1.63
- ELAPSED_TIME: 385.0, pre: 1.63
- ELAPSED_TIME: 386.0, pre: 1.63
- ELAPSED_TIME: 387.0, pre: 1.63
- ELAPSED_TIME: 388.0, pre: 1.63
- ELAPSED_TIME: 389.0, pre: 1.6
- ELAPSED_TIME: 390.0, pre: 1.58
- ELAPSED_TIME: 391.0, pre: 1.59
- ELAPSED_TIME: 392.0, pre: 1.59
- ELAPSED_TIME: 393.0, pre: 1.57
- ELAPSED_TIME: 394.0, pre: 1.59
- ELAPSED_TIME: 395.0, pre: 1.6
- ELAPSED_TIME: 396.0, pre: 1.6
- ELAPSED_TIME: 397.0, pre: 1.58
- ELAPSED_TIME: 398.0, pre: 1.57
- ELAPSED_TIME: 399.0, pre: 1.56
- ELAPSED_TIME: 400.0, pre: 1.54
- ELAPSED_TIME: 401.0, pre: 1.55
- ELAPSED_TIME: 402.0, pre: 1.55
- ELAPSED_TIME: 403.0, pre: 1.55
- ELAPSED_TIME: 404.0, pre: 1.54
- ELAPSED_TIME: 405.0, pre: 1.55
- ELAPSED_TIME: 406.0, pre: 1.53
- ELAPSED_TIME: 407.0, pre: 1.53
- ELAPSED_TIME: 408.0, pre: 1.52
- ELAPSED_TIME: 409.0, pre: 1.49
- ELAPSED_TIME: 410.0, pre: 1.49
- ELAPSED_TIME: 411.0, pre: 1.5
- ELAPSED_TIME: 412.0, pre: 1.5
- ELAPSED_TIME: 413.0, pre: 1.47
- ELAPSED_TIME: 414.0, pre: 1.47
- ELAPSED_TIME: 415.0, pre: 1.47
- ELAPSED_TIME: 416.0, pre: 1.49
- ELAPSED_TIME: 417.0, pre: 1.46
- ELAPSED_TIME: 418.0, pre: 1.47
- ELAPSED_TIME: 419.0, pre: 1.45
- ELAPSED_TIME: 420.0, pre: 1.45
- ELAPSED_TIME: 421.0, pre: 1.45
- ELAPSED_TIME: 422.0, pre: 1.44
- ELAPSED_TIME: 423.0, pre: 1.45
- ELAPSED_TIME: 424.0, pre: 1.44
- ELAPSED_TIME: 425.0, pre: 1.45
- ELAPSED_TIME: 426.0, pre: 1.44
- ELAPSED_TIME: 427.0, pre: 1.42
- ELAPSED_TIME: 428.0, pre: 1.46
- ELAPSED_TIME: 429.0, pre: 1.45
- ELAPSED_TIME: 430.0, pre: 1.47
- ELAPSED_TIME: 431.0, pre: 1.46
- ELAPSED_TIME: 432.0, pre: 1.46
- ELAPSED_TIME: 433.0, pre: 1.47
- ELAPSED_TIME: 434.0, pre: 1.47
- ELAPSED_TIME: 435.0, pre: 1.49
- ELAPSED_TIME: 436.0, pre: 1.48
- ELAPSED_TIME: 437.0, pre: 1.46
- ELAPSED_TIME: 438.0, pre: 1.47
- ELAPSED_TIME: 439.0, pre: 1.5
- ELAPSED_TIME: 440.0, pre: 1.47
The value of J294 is 0.05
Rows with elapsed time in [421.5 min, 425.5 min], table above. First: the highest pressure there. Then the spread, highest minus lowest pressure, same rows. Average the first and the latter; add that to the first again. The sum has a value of 2.18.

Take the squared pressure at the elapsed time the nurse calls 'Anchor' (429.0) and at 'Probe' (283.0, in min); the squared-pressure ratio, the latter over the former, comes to 1.37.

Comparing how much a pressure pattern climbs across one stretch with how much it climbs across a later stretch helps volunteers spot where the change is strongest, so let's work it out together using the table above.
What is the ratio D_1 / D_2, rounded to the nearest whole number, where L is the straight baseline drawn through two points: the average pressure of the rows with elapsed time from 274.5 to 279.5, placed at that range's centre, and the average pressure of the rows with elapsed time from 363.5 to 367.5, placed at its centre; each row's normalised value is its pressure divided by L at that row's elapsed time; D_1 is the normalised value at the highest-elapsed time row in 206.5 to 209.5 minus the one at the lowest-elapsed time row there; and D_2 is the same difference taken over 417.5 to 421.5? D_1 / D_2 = -1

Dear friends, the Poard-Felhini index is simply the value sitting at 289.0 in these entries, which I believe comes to 1.7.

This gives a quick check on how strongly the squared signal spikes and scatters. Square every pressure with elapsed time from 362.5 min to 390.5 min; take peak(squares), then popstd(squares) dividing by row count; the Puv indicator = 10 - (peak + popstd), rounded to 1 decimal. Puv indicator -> 7.1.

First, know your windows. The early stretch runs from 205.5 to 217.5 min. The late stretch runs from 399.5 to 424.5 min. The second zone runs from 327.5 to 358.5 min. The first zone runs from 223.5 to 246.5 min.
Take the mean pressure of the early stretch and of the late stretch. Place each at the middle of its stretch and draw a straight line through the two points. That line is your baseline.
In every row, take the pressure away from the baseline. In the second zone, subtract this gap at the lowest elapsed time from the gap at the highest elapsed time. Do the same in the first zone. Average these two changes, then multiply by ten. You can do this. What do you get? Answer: -1.67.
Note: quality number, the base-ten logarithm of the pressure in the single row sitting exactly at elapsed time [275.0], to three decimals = 0.143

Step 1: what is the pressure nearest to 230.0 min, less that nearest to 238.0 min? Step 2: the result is 0.02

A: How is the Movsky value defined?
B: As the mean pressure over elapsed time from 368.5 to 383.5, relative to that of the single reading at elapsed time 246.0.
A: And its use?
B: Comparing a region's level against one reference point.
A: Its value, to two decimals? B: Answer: 0.80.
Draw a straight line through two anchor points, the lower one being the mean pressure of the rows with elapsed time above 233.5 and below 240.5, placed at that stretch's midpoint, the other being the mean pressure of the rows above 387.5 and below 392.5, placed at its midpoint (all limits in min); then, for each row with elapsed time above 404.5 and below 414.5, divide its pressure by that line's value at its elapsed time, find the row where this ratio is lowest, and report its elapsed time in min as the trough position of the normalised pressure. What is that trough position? 413.0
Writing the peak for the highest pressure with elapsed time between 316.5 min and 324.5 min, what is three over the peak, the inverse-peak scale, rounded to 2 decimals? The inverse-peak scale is 1.75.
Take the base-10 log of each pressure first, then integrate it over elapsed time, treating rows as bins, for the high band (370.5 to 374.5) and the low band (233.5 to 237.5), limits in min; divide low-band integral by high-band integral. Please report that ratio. 1.17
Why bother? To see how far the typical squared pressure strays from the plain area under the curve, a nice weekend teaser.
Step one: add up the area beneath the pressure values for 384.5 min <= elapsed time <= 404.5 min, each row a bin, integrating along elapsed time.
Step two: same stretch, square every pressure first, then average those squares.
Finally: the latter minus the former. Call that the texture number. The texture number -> -29.2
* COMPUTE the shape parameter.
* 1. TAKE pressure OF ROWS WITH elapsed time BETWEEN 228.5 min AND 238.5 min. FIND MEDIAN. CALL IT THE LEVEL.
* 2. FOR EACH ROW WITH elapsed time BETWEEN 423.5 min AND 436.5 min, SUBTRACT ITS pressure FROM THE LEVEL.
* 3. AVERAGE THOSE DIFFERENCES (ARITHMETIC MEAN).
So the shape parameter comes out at 0.317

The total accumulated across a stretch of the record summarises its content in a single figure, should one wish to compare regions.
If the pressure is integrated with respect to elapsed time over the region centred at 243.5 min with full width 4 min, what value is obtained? 7.8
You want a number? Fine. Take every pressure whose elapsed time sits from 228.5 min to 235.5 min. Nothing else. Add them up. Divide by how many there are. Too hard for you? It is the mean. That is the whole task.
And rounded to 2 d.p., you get 1.77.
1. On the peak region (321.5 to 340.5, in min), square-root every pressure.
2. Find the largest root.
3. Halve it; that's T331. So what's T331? 0.66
